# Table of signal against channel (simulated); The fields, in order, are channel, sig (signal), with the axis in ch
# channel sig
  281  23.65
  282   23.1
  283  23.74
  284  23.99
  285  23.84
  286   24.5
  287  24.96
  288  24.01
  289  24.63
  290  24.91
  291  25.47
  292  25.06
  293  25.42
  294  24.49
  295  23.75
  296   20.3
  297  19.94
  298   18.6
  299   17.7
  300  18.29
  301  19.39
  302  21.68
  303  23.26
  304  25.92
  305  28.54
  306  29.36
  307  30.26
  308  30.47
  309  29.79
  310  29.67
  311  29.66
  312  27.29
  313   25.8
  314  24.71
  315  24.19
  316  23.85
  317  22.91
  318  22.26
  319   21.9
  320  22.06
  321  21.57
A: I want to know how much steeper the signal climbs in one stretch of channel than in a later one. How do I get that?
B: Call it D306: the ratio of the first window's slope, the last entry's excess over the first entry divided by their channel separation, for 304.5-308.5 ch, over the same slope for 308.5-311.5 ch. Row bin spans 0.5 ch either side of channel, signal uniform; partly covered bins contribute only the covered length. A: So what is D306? -10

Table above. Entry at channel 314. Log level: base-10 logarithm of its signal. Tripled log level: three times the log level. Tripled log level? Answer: 4.18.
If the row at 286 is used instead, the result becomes 4.17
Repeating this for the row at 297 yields 3.90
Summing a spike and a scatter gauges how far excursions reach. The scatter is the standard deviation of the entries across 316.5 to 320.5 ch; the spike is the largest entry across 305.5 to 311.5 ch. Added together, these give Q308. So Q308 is 30.9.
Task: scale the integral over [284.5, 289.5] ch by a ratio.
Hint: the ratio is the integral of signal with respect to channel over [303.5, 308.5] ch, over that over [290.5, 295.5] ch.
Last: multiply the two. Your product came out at 142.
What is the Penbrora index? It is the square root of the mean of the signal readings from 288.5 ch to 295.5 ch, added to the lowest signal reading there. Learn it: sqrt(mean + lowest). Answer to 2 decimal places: 6.97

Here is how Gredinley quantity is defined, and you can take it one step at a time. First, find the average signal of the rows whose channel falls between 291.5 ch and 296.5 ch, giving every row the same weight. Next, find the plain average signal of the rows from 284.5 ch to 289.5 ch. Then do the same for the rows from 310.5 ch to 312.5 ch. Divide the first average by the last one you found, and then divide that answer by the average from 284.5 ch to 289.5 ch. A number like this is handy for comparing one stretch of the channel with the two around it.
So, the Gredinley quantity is 0.034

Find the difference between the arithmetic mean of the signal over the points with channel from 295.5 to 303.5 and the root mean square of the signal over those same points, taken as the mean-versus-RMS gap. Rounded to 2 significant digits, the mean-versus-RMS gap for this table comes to -0.075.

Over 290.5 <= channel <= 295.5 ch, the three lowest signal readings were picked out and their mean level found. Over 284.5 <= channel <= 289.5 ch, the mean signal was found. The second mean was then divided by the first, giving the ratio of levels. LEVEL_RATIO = 1.00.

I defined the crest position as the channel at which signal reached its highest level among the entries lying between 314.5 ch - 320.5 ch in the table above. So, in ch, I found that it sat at 315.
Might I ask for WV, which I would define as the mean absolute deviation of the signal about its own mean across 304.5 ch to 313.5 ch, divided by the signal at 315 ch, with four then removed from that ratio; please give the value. -3.95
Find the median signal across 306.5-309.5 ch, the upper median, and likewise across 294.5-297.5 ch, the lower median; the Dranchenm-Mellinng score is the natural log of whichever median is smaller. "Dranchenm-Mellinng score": 3.01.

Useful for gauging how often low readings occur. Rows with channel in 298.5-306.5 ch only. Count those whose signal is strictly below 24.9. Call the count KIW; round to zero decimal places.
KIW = 5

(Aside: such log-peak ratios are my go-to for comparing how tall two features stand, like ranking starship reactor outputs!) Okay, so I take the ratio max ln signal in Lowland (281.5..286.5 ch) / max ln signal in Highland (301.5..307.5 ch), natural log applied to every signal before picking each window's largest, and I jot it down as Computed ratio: 0.94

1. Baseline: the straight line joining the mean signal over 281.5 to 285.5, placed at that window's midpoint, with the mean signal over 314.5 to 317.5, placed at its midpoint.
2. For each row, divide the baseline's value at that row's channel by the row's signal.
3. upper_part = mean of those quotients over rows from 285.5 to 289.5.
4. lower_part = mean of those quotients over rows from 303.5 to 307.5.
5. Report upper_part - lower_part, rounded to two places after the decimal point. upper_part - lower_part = 0.13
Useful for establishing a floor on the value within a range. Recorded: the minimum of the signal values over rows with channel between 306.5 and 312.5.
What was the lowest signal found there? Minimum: 27.29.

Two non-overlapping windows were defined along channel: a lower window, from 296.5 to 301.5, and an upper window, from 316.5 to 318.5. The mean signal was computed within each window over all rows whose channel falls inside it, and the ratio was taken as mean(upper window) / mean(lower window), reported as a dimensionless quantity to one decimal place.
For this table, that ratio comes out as 1.2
